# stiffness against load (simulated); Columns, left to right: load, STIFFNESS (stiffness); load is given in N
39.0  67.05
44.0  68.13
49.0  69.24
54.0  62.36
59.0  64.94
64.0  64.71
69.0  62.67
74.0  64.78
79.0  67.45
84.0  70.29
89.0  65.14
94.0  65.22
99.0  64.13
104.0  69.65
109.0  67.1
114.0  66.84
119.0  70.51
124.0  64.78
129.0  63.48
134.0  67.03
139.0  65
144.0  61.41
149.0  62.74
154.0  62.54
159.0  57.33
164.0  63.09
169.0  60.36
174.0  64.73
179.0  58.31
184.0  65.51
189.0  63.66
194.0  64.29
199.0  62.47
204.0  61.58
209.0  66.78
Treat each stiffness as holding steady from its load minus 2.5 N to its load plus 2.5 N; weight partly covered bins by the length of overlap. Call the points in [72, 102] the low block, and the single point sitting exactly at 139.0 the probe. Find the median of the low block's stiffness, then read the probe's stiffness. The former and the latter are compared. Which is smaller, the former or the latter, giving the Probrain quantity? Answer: 65.0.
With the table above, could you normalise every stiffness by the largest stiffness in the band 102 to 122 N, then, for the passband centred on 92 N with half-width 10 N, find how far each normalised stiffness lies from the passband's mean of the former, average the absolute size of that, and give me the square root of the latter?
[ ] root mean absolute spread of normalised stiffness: 0.170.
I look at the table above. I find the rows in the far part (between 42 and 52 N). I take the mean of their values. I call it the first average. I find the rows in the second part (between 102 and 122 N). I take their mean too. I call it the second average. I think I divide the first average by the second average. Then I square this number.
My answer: 1.00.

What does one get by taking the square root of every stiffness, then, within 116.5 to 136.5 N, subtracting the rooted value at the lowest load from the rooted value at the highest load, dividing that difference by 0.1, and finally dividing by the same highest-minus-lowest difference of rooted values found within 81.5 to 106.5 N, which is 55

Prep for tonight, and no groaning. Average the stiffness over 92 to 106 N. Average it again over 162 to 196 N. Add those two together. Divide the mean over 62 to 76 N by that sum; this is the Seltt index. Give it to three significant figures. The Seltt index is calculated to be 0.496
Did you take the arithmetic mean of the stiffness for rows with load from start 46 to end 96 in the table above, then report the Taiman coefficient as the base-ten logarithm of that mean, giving 1.82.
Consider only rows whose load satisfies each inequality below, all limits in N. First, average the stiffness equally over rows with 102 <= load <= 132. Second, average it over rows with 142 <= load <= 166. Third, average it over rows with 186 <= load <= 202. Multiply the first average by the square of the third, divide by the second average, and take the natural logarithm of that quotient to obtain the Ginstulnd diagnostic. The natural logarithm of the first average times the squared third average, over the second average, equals 8.39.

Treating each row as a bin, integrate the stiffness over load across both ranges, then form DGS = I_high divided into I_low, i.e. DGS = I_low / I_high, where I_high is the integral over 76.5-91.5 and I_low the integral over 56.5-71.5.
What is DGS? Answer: 0.948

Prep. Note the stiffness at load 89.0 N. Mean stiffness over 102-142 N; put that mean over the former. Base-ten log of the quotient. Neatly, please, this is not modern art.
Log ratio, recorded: 0.01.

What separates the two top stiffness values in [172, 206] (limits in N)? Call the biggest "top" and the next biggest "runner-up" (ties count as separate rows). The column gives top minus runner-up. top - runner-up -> 0.8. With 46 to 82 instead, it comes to 1.8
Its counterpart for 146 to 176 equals 1.6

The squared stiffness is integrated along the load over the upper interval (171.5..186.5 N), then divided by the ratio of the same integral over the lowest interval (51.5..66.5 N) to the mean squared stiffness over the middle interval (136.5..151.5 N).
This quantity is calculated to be 3844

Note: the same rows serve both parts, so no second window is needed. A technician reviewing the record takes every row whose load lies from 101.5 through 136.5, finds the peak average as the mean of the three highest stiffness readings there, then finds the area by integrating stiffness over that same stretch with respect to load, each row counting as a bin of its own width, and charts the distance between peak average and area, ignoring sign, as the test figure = 2278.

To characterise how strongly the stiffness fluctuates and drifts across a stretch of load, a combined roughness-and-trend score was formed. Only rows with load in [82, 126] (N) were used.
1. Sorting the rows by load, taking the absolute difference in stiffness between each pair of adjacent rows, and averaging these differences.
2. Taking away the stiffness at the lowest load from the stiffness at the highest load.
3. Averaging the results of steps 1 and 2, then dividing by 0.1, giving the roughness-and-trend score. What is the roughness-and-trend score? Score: -13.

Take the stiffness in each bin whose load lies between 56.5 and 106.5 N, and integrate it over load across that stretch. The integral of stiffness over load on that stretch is 3295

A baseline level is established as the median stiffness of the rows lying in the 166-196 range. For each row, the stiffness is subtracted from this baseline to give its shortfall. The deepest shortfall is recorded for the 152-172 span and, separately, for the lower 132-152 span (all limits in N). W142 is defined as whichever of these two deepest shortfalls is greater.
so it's 6.6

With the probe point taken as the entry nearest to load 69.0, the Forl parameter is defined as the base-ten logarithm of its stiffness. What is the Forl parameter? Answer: 1.80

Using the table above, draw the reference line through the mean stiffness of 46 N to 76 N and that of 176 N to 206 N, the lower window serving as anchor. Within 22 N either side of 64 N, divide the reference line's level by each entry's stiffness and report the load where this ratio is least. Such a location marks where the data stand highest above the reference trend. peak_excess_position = 84.0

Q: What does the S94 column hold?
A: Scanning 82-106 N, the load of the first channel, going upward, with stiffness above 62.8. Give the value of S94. 84.0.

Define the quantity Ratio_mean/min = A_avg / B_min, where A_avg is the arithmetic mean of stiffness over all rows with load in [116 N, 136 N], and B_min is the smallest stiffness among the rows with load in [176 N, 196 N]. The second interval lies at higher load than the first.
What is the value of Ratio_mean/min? 1.14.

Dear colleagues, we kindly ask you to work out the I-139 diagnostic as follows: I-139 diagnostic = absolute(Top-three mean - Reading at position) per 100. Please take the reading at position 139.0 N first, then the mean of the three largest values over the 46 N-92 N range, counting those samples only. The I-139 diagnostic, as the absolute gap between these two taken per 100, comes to 0.040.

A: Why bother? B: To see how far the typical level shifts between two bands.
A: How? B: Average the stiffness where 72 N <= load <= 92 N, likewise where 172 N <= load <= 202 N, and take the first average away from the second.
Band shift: -3.8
